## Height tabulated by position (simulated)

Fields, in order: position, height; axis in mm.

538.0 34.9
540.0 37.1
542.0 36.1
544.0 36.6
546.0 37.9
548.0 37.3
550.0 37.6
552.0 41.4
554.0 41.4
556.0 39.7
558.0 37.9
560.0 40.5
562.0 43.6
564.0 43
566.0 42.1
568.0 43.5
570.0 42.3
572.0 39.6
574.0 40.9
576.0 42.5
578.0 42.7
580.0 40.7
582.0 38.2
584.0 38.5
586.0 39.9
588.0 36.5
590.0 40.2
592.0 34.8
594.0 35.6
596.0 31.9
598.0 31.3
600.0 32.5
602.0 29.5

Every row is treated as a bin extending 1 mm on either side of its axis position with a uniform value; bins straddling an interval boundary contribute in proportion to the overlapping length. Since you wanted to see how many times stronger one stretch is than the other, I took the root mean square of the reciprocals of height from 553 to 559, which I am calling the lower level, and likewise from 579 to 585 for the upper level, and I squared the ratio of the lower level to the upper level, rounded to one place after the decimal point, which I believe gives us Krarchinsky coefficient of 1.0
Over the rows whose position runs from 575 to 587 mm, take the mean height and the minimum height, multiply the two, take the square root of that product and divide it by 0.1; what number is 393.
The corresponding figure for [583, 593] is 364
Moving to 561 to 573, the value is 410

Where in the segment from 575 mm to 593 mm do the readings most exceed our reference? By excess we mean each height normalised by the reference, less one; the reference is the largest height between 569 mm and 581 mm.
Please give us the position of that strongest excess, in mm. 578.0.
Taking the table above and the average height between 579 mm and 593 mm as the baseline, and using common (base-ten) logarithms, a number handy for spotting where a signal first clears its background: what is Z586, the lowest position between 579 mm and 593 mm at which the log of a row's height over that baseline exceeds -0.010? 580.0 mm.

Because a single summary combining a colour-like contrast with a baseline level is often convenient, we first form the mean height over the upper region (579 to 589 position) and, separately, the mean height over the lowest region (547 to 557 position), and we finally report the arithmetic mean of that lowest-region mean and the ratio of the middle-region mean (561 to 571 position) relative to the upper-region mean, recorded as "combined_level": 20.3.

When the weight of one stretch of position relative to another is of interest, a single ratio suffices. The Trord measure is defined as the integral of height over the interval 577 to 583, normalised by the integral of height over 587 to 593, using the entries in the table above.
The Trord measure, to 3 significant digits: 1.09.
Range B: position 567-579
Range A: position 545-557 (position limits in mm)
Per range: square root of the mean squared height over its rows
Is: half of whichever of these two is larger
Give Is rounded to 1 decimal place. 21.0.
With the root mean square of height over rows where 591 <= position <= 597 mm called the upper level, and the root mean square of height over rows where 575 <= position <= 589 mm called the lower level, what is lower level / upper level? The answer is 1.2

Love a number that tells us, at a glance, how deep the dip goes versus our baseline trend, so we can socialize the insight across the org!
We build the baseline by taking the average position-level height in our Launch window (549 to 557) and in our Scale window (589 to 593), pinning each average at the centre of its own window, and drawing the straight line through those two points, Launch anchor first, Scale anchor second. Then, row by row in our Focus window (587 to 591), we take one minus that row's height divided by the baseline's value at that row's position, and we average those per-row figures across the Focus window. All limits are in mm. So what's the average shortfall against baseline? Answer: -0.02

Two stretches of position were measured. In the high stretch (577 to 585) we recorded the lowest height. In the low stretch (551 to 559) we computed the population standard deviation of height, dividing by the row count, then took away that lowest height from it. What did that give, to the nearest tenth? -36.8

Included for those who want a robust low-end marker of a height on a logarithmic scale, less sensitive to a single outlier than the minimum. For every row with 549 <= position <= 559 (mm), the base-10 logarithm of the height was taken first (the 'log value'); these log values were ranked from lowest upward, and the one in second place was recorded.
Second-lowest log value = 1.58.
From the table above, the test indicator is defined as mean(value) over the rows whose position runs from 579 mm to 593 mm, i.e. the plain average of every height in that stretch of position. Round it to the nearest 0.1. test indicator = 38.4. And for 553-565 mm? 41.0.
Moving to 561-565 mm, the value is 43.3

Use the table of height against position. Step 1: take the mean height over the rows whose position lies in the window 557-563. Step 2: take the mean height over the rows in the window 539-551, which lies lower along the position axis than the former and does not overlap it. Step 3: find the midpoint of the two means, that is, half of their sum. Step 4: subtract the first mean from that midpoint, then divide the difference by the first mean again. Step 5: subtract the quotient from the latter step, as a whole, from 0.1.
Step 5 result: 0.14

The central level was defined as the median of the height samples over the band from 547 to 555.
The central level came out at 39.5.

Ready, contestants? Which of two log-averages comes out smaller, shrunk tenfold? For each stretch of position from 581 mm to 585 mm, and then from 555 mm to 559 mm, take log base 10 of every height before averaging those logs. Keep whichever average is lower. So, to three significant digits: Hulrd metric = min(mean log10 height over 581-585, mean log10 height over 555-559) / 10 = 0.158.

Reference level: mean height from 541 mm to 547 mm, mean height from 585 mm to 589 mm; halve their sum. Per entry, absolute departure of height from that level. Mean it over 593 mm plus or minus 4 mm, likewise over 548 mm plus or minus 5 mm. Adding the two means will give 4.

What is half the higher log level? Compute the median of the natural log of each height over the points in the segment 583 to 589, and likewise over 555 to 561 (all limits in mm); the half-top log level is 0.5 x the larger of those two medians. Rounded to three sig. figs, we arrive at 1.84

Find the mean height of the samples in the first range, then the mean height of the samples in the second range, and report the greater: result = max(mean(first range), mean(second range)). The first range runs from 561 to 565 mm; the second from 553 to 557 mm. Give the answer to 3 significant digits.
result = 43.3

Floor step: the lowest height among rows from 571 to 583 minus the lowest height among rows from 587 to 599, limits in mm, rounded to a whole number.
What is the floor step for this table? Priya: 7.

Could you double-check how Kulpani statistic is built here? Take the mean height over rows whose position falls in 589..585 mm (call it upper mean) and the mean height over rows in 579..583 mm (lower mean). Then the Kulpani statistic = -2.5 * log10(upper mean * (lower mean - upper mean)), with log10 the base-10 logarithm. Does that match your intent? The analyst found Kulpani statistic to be -4.20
